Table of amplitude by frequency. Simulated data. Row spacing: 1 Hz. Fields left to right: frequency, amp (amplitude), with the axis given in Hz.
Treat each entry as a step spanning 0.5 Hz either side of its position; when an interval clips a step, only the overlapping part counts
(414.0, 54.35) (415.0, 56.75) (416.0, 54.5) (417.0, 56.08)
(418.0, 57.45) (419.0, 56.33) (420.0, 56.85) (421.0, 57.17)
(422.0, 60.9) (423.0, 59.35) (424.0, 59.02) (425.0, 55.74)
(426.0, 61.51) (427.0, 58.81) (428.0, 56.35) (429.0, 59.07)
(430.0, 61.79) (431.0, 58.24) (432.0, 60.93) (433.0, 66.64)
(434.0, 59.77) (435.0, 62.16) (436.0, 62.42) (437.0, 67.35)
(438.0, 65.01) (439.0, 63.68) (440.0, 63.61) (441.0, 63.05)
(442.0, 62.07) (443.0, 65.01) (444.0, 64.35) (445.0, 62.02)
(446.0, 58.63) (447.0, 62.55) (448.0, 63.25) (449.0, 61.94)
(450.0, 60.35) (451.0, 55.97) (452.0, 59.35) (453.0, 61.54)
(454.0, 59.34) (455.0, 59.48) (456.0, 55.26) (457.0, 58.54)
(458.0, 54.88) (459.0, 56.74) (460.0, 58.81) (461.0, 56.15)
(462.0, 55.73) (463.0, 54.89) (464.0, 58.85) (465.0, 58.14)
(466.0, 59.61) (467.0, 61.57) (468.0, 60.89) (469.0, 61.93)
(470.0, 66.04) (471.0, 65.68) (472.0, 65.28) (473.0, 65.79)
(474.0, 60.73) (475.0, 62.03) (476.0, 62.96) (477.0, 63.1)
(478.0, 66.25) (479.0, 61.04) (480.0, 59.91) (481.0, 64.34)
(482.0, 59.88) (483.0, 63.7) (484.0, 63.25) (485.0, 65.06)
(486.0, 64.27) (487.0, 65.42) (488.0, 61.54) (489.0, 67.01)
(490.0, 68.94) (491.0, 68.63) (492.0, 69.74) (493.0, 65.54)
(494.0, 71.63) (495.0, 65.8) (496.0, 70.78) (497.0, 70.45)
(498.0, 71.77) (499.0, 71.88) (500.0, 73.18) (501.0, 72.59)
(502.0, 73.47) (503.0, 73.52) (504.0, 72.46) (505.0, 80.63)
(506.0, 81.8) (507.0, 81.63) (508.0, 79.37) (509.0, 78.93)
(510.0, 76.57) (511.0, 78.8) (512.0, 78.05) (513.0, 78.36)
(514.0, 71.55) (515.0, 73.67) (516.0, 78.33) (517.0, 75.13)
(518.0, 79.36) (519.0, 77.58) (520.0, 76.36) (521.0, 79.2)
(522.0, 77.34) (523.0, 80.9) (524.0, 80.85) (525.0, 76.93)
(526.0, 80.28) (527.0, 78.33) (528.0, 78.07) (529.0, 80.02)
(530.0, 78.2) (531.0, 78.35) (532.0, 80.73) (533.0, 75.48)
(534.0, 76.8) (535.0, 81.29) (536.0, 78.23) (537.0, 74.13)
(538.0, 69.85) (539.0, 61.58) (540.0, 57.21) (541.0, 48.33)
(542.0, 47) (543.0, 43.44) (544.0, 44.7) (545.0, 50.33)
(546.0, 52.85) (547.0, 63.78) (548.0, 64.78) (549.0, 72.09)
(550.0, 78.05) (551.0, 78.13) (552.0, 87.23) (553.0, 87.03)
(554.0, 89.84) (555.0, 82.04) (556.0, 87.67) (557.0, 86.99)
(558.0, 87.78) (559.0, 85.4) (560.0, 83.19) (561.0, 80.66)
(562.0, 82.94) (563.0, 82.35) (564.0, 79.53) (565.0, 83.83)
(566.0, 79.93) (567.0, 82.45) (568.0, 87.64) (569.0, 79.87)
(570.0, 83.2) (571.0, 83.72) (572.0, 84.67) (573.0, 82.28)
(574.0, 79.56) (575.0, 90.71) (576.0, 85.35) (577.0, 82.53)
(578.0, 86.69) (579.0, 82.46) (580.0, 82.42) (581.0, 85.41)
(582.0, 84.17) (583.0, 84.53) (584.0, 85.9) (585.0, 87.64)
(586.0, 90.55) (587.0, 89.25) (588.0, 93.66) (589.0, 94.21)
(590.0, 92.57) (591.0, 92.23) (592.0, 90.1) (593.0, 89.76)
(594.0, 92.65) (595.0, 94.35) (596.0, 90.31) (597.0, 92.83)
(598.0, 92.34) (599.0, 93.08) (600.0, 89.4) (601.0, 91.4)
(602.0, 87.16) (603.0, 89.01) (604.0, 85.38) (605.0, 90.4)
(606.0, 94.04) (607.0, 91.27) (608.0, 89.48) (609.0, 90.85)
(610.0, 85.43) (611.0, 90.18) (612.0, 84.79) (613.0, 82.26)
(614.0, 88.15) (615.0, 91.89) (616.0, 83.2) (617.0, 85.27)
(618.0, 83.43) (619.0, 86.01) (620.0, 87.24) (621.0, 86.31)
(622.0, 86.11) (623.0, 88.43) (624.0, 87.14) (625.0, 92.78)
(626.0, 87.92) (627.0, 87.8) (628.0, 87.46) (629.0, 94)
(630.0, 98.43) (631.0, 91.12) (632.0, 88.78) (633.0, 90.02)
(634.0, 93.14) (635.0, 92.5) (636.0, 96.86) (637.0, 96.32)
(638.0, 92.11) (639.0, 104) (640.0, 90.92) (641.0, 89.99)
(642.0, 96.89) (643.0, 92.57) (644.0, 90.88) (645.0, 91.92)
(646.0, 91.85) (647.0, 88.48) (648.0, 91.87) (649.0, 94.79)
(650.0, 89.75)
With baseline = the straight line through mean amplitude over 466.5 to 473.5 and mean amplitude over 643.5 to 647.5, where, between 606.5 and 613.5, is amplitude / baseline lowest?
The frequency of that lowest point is 613.0 Hz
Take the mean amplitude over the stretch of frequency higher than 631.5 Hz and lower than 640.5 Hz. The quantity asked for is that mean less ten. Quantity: 84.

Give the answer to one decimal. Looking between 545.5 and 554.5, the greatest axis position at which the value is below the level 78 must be 549.0 Hz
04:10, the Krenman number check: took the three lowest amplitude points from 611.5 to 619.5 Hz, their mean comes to 83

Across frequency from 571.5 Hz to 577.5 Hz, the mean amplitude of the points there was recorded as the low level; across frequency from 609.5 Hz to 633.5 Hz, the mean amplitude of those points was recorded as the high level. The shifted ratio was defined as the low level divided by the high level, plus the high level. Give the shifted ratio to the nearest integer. 89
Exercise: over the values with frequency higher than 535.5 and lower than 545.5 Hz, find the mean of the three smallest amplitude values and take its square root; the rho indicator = 6.7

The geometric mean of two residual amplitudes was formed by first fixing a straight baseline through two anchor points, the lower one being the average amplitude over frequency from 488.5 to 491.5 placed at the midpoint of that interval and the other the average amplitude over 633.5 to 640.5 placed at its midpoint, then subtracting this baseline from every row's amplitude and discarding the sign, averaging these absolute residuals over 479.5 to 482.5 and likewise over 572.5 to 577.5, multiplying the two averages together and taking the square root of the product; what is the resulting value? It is 3.9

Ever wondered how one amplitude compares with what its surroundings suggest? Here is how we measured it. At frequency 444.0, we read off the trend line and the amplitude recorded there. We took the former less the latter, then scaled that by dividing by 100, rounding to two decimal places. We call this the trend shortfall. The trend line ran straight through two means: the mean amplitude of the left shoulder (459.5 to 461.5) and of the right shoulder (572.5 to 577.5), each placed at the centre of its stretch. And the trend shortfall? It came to -0.11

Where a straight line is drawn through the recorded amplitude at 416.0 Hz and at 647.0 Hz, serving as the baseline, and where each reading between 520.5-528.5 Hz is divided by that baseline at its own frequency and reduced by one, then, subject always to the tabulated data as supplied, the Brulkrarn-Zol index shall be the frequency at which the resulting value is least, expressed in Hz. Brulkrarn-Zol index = 525.0 Hz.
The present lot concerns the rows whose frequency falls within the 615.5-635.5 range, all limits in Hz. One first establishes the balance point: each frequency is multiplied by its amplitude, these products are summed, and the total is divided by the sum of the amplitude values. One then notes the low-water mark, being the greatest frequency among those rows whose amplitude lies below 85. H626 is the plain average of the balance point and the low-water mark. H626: 621.8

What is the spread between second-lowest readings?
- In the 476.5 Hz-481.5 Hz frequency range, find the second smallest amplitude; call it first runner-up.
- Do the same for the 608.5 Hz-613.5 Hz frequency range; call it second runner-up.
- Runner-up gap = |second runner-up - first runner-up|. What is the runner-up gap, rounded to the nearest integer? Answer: 24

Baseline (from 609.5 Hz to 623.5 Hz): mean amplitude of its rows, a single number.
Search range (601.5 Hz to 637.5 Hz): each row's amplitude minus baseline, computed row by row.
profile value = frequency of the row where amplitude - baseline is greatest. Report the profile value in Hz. 630.0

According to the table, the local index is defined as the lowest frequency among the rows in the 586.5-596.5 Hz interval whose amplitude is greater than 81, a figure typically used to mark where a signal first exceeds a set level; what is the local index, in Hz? 587.0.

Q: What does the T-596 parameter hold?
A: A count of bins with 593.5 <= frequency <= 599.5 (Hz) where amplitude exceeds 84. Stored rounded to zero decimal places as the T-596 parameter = 6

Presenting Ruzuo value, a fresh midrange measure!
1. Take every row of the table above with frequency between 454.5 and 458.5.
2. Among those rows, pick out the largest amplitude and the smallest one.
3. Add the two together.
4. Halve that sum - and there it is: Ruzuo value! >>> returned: 57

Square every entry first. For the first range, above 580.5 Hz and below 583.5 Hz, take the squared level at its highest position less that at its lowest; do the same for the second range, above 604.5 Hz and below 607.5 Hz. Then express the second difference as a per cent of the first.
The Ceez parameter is -106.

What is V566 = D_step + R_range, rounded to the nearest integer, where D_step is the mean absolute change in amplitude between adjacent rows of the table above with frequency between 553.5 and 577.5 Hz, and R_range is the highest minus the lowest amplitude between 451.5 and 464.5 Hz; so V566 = 10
